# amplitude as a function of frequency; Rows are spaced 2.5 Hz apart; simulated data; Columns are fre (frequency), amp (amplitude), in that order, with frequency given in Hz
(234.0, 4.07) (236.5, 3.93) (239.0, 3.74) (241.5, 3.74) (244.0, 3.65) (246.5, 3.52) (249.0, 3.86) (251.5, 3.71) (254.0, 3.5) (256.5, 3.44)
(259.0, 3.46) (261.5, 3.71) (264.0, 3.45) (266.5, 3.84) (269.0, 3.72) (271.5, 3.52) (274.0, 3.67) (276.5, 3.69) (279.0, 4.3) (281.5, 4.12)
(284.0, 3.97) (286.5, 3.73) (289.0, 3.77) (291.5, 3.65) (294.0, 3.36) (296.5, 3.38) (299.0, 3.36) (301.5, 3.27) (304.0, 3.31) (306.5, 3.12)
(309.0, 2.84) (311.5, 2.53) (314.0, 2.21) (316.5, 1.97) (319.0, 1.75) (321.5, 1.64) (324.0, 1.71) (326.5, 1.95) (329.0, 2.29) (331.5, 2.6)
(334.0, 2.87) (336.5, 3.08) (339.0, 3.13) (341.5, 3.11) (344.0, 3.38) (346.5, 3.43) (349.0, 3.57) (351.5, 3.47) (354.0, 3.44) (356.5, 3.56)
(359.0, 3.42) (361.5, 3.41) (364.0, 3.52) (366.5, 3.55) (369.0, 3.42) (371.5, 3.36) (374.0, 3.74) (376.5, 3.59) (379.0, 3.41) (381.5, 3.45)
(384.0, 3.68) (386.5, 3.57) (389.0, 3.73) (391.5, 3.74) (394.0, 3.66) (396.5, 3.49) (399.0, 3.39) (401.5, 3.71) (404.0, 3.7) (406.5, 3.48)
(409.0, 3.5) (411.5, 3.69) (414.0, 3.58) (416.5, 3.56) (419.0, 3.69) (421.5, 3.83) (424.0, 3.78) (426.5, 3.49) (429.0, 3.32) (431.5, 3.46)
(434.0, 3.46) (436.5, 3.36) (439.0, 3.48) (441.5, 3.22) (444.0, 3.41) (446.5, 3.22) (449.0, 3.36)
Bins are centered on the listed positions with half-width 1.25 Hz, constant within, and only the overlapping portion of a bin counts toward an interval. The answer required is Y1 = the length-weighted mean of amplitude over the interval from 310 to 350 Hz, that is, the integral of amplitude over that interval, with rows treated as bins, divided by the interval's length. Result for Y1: 2.6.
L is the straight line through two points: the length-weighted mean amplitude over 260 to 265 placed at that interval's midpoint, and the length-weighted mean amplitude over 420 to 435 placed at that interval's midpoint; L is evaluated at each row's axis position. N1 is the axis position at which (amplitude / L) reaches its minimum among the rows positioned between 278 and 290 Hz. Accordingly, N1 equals 286.5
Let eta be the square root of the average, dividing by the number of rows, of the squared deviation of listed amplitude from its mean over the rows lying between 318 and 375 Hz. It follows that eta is 0.661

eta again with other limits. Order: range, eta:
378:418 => 0.116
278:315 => 0.551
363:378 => 0.122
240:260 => 0.143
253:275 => 0.138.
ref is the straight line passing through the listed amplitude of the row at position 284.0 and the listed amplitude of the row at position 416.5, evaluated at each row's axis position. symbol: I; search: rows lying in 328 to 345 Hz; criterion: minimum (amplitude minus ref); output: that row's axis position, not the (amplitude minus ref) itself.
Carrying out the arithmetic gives 329.0 Hz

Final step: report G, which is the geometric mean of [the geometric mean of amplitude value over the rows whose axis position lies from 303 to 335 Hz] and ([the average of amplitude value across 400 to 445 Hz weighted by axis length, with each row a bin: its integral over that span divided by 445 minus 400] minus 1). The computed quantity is 2.4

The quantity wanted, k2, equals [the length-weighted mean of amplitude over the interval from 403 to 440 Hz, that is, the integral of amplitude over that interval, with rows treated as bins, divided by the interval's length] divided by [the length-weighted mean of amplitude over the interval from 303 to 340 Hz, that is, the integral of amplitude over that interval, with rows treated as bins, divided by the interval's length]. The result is 1.45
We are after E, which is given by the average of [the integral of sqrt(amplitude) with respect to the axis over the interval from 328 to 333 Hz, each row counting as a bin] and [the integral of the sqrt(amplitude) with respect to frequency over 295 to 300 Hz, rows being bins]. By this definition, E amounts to 8.5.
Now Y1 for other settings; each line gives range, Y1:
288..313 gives 3.2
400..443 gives 3.5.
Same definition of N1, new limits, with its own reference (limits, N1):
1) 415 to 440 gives 429.0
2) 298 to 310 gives 309.0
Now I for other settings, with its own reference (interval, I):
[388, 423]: 399.0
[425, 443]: 441.5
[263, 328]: 321.5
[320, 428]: 321.5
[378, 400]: 379.0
